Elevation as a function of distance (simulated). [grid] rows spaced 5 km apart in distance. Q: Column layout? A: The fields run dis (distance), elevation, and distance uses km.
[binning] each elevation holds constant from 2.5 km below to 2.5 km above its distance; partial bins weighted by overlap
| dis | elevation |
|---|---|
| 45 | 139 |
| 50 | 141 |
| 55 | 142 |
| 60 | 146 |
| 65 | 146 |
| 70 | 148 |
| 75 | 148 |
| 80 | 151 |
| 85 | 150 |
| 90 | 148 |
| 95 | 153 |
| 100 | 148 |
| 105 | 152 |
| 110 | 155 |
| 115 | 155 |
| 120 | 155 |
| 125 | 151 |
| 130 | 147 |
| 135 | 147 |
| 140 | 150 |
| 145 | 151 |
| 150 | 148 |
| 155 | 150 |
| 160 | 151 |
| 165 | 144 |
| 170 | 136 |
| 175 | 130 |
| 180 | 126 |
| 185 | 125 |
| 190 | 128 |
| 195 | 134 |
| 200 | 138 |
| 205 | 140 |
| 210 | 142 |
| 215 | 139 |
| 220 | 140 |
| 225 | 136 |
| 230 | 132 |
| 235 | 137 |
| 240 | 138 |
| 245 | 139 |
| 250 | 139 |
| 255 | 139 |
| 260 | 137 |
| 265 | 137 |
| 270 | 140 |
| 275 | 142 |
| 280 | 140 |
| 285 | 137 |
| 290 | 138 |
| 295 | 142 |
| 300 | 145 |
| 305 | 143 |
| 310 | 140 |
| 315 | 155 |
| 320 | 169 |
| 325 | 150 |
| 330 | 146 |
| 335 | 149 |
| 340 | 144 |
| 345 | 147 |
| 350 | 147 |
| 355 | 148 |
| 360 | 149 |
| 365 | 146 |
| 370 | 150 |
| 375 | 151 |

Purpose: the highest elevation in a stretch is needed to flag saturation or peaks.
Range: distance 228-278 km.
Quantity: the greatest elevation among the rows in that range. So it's 142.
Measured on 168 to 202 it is 138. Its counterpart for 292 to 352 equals 169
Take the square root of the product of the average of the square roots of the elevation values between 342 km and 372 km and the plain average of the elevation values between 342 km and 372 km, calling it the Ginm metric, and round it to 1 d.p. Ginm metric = 42.4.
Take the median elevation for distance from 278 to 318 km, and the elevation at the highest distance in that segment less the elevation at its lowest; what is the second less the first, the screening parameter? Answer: -126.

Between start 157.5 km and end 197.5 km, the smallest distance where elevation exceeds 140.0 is 160 km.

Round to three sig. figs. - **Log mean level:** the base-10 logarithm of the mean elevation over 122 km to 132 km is 2.17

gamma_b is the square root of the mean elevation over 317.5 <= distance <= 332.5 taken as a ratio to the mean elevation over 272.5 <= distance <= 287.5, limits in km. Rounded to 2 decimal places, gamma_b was 1.05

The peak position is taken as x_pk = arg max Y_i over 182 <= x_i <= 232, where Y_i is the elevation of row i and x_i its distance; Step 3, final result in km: 210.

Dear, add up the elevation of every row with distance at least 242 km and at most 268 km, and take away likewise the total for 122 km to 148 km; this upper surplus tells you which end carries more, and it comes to -55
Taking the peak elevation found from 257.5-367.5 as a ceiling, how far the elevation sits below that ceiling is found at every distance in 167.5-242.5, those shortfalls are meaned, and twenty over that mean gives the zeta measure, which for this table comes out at 0.58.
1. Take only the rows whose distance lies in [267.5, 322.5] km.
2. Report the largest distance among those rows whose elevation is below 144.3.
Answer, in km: 310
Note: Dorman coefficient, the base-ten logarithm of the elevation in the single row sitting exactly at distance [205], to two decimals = 2.15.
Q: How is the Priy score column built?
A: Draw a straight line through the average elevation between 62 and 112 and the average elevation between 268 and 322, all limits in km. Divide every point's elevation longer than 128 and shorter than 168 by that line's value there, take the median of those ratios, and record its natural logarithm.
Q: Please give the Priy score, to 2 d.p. 0.00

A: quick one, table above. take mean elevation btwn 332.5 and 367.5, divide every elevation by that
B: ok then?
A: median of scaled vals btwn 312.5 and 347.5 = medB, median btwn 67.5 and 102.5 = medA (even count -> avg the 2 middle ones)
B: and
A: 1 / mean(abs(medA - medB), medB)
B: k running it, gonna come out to 1.96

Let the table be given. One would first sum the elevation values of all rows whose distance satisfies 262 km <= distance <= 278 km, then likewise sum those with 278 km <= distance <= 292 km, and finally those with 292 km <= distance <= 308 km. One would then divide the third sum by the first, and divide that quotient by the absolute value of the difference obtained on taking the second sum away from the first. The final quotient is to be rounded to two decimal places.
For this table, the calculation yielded 0.26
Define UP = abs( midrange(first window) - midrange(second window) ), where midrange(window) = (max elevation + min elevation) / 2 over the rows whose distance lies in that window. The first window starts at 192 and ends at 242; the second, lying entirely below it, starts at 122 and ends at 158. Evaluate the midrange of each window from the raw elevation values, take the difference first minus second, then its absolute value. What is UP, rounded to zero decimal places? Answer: 12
